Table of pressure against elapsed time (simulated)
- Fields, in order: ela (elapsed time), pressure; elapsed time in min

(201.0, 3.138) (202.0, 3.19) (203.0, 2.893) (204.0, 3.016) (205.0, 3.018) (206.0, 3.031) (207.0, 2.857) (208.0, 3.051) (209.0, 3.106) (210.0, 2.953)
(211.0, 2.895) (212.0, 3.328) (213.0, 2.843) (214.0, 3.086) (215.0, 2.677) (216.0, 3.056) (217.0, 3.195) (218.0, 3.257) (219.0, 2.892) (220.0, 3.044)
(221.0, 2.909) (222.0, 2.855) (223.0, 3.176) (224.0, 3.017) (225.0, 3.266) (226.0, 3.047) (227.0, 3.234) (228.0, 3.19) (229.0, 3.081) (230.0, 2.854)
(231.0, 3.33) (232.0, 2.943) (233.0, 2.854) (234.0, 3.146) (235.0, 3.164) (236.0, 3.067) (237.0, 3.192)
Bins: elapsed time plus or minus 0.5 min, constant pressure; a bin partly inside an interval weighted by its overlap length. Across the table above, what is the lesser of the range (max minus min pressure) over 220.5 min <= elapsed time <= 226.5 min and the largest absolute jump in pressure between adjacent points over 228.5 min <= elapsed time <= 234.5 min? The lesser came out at 0.41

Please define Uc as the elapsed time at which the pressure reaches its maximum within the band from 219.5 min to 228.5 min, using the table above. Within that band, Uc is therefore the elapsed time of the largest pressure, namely 225.0 min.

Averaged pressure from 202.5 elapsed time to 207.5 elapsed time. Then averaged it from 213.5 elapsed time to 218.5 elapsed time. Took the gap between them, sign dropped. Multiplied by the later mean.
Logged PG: 0.3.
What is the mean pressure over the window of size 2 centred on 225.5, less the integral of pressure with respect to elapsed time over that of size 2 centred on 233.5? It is -2.8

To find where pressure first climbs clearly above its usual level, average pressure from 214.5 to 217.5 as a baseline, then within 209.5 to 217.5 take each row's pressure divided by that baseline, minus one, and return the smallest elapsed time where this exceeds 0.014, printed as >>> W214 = 212.0 min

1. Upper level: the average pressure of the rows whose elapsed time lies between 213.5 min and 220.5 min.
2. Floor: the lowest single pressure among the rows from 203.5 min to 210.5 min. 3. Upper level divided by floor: 1.06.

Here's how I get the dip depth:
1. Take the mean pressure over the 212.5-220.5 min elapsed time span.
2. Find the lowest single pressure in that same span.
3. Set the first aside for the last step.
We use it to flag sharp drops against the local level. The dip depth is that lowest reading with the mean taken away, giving -0.329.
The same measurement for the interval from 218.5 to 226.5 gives -0.171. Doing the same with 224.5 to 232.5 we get -0.264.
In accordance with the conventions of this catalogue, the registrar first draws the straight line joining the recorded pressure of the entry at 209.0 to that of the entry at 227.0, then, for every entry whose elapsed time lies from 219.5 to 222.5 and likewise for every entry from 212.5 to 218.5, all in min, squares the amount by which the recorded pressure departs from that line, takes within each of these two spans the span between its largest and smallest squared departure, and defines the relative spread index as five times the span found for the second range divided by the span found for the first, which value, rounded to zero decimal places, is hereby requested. 11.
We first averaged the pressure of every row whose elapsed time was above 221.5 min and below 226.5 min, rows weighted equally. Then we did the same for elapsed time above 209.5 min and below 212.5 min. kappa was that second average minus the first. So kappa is -0.01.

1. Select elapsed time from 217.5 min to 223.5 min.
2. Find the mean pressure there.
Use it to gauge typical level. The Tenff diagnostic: 3.02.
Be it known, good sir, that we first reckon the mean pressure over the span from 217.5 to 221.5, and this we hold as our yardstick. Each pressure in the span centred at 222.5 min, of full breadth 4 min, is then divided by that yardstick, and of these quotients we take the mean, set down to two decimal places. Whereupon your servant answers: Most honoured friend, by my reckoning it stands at 0.99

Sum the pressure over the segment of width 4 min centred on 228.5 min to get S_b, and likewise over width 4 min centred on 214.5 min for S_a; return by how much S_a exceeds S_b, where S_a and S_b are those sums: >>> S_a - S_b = -0.70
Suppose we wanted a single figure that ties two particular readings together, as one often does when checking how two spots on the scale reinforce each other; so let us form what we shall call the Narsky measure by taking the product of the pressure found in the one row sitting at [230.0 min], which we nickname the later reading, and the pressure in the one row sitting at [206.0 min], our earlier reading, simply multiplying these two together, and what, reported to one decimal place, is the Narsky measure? 8.7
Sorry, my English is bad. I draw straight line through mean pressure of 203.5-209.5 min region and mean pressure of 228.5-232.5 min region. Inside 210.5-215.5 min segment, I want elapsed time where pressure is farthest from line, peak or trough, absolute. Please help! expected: 215.0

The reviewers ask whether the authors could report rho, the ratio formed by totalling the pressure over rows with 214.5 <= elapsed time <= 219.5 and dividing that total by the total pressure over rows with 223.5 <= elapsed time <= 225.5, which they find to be 2.4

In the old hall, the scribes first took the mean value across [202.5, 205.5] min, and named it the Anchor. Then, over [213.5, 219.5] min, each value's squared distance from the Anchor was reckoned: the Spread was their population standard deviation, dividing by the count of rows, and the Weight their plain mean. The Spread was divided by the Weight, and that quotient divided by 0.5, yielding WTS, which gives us 1.69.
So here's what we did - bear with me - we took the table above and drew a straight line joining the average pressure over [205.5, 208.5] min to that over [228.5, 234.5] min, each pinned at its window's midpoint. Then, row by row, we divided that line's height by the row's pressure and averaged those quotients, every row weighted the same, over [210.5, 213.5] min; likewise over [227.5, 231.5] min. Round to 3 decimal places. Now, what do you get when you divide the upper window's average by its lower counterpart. 0.982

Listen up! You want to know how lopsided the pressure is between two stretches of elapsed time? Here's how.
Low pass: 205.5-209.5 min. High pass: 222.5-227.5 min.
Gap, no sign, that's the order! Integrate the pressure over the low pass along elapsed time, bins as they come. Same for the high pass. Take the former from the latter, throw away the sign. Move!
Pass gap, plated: 3.7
